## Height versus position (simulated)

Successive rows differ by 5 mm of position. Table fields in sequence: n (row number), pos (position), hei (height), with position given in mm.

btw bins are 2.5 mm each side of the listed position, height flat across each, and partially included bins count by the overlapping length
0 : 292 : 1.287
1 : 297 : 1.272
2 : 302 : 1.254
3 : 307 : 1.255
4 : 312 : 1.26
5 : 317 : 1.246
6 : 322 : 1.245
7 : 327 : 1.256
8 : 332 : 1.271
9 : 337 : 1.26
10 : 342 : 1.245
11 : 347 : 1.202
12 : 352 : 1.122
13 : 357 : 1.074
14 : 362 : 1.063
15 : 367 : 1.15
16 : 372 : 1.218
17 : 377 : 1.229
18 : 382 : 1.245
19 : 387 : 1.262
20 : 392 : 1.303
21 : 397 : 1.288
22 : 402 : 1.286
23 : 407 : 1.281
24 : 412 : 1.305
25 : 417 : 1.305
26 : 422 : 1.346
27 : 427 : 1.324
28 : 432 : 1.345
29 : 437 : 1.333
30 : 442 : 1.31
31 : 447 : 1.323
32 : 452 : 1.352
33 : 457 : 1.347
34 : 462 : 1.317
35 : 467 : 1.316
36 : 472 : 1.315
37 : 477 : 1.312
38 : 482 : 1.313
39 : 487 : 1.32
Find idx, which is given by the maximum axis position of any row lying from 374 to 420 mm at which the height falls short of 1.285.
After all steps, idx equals 407 mm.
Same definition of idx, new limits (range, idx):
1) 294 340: 337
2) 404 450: 407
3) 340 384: 382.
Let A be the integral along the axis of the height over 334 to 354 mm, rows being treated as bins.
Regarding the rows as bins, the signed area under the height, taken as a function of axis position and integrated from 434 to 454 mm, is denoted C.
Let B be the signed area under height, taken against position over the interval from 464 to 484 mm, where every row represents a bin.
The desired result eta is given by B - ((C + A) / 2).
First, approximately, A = 24.2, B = 26.3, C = 26.6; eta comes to 0.9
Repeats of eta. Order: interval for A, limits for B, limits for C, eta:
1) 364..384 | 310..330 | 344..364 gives 1.8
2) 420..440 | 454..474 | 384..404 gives 0.3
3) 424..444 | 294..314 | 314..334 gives -0.6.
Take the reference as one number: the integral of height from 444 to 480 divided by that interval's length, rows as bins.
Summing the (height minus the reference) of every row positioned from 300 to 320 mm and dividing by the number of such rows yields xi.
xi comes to -0.07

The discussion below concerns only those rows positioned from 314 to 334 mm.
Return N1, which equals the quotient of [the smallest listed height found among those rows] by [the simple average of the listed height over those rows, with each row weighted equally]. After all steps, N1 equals 0.992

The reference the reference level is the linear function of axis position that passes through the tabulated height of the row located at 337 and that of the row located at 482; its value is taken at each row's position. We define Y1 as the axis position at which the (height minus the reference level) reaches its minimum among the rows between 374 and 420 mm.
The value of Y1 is 377 mm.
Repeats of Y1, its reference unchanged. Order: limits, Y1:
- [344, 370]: 362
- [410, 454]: 442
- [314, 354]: 352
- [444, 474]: 472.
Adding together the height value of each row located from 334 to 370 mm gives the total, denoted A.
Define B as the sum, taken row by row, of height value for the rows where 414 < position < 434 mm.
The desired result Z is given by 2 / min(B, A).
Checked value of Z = 0.38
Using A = 8.1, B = 5.3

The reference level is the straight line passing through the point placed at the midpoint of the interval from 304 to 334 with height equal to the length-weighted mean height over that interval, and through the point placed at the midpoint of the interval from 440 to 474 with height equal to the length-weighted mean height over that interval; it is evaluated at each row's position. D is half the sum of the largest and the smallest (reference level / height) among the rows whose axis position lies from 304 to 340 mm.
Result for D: 1.00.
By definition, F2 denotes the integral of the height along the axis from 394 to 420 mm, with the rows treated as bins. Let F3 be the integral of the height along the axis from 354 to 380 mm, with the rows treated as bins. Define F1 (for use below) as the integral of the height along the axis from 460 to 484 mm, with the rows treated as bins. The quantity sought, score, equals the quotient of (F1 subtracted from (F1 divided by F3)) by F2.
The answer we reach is -0.91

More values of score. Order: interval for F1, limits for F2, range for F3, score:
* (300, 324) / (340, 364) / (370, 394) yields -1.06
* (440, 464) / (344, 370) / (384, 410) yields -1.06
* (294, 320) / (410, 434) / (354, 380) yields -0.99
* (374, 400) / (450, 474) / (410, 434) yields -1.00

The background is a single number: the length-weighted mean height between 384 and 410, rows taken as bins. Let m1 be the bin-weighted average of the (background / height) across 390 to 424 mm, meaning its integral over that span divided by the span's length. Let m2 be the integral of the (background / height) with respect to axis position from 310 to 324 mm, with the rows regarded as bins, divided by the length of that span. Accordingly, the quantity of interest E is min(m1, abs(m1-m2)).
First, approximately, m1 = 0.99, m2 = 1.03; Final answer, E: 0.04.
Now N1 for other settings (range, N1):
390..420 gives 0.989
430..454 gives 0.983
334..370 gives 0.917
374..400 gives 0.971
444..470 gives 0.989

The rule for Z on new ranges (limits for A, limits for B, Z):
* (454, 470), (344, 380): 0.50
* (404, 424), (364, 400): 0.38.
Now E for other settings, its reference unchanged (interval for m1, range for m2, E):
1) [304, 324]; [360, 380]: 0.08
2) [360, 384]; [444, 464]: 0.13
